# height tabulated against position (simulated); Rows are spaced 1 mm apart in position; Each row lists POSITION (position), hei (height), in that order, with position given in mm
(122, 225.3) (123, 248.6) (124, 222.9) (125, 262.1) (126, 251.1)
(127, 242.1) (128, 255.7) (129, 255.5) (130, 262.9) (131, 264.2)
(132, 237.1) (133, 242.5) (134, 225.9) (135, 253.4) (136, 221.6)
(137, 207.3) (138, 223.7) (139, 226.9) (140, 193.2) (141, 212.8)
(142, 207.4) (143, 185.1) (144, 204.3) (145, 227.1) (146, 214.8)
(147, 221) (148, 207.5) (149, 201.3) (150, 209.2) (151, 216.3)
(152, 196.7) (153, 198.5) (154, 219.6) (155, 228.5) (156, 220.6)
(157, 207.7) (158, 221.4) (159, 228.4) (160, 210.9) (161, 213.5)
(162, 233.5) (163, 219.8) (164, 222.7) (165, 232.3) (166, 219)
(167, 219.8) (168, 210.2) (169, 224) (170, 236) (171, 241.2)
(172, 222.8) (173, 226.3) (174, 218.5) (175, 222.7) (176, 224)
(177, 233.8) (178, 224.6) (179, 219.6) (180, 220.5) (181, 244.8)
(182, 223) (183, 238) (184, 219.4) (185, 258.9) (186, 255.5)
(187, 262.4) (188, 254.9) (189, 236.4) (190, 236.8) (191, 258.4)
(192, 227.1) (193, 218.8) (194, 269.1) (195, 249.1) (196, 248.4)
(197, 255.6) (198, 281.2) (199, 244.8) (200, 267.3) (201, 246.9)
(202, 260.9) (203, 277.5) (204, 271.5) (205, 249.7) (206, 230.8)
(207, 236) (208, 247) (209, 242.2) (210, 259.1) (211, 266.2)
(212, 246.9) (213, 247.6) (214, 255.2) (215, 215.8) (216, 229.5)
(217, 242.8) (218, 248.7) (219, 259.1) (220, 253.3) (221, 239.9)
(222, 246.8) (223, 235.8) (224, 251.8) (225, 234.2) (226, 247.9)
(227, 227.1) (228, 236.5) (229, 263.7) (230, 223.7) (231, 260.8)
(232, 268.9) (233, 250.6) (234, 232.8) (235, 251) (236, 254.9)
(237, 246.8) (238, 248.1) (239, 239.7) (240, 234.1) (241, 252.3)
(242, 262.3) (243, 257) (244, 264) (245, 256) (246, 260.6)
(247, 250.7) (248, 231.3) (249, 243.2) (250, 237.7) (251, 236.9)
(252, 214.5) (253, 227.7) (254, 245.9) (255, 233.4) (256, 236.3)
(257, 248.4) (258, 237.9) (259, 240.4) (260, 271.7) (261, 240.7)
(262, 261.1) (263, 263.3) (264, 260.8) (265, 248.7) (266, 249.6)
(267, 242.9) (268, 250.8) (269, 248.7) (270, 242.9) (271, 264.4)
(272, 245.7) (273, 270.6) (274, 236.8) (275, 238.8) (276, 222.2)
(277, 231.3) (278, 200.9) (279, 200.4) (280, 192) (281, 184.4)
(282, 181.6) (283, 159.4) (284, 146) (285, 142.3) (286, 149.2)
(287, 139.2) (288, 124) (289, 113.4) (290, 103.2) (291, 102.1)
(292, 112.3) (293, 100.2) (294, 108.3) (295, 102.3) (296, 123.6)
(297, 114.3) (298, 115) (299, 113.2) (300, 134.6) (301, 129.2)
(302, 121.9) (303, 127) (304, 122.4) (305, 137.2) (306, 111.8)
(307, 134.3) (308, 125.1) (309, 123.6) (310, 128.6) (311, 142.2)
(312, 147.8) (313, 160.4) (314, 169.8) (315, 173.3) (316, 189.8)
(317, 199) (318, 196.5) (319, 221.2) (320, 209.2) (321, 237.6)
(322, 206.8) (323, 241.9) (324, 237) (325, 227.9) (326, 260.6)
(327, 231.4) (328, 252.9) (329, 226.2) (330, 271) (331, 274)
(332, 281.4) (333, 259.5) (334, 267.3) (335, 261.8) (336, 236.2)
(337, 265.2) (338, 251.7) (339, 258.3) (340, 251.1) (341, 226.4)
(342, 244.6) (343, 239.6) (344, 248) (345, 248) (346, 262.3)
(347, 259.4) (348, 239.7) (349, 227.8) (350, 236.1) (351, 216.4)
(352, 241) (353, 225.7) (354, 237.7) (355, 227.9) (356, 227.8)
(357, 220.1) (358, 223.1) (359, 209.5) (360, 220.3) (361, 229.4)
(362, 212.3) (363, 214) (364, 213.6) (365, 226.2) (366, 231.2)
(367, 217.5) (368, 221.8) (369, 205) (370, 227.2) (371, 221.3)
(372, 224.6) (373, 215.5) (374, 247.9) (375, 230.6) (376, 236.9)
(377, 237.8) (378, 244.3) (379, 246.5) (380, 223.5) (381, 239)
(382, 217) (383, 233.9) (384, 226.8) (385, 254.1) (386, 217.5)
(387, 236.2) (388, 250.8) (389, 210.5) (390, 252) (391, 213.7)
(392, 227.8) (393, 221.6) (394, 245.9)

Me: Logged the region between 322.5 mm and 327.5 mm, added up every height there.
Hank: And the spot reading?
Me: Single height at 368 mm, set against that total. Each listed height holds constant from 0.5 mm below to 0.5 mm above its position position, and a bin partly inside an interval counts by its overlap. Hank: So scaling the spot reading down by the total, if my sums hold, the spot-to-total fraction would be 0.185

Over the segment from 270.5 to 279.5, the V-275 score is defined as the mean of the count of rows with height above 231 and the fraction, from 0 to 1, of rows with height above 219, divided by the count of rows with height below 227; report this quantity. 1.1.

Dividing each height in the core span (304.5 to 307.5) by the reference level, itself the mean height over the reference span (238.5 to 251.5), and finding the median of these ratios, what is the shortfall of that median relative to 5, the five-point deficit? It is 4.46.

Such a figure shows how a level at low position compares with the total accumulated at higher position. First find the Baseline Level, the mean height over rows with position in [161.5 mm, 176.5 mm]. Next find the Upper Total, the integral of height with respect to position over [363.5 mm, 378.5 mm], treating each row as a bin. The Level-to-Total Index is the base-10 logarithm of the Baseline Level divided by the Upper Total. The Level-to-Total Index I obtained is -1.18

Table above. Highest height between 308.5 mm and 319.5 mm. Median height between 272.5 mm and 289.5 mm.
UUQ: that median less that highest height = -37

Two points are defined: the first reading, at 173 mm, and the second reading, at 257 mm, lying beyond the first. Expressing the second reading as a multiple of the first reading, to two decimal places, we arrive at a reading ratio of 1.10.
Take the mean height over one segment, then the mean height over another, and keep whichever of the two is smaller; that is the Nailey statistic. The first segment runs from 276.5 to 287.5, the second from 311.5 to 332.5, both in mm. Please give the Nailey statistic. 175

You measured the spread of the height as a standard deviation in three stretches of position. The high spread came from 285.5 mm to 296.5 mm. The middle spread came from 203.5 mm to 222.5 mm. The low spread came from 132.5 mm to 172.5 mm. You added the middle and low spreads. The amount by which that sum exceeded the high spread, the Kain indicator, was 11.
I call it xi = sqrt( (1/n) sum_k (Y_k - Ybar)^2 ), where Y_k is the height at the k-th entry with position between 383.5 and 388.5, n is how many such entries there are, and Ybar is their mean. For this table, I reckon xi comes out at 14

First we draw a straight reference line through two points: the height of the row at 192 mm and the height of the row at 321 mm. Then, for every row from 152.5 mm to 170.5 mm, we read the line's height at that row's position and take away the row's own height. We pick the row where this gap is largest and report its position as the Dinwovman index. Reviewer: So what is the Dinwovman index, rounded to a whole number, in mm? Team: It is 153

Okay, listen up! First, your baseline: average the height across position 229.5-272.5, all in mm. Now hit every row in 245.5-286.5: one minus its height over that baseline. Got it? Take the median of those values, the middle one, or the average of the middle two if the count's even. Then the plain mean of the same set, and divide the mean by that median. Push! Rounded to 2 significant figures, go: 2.1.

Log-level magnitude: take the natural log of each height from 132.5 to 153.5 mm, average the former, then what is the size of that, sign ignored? 5.36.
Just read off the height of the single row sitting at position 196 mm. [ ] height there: 248.4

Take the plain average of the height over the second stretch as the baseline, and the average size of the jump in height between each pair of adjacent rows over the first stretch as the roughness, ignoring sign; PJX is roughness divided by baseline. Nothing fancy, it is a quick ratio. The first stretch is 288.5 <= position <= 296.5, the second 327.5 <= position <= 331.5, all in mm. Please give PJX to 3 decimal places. 0.039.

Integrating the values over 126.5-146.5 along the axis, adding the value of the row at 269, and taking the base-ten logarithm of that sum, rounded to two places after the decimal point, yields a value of 3.68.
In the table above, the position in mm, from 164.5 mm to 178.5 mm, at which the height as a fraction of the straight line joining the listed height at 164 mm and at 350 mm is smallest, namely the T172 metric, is 168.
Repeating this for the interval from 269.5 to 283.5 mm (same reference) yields 283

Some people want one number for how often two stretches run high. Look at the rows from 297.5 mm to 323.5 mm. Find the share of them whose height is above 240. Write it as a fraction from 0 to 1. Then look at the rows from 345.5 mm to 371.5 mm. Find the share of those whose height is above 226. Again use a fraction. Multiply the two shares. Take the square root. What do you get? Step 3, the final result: 0.14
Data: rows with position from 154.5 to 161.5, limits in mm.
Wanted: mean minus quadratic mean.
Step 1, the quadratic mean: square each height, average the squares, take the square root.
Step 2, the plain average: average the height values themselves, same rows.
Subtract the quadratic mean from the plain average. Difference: -0.13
